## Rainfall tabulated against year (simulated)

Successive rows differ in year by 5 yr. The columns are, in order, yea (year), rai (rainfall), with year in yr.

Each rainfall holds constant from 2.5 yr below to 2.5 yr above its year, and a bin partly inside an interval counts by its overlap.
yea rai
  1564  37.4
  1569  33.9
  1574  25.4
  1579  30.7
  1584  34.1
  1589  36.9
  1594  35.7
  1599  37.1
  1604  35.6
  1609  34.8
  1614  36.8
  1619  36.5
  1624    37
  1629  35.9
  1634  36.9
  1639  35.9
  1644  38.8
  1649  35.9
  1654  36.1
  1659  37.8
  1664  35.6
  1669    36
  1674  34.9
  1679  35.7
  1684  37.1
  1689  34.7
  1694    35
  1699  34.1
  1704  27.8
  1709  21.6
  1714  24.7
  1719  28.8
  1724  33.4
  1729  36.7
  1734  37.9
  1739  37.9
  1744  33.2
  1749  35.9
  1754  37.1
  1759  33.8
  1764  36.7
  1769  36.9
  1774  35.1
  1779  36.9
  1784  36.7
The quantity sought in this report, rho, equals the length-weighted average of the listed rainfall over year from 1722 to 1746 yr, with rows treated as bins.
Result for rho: 35.9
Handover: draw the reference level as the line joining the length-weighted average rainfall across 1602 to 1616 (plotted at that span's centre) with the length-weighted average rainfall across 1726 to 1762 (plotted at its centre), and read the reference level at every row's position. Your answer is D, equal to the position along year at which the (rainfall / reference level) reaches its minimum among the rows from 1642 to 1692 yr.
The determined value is 1689 yr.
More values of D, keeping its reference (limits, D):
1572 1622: 1574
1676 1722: 1709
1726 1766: 1744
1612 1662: 1649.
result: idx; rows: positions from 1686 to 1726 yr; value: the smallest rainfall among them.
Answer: 21.6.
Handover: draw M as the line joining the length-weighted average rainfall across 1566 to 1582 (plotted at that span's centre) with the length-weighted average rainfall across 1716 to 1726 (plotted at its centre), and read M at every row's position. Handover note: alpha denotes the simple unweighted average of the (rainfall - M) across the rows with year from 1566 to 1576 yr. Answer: -1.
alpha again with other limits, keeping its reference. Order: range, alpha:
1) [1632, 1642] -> 6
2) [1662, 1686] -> 5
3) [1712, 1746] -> 3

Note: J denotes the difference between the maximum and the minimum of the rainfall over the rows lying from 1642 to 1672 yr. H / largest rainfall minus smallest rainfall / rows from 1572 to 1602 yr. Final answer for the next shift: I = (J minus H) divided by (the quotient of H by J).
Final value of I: -2.3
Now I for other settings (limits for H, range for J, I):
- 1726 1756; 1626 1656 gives -1.1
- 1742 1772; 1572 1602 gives 23.4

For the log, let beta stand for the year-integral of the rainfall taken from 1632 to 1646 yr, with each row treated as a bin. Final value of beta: 520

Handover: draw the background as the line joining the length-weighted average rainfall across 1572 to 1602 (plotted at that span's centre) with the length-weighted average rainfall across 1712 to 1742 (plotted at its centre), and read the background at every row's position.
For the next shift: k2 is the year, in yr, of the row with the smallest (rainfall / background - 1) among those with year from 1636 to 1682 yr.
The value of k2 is 1674 yr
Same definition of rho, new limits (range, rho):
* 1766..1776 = 36.1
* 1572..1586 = 30.1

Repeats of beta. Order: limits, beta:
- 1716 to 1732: 526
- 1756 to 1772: 573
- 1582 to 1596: 499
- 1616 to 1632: 584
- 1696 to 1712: 447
